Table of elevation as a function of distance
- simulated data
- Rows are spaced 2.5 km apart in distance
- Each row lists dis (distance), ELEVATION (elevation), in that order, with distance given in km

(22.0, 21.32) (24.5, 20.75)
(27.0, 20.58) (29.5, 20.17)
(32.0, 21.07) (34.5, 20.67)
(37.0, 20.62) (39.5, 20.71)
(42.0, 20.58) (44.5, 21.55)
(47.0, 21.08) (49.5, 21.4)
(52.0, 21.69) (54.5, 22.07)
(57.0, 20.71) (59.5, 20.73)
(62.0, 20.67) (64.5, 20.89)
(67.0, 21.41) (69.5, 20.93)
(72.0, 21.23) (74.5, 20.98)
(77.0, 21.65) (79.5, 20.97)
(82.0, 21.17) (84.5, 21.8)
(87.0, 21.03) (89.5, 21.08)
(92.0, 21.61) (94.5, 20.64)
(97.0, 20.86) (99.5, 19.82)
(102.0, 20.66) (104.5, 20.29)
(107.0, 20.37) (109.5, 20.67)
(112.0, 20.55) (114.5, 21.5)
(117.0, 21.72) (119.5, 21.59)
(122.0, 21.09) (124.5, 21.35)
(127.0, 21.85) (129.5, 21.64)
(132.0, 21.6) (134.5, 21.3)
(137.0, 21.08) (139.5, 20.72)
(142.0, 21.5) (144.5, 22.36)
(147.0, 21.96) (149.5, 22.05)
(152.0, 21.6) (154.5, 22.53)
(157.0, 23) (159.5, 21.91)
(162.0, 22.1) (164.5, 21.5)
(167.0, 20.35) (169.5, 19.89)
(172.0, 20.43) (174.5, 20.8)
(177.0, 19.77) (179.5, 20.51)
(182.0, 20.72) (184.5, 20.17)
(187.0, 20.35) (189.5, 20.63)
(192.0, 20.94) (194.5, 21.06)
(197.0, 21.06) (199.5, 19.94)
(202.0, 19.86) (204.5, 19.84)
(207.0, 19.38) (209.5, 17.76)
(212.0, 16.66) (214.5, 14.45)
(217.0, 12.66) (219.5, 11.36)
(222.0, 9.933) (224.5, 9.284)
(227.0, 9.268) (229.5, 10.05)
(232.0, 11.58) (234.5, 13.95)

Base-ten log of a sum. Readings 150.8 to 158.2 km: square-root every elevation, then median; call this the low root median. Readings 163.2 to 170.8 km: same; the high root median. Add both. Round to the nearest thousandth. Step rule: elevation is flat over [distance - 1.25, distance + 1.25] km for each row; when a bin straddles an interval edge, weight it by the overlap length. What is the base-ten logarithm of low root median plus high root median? 0.967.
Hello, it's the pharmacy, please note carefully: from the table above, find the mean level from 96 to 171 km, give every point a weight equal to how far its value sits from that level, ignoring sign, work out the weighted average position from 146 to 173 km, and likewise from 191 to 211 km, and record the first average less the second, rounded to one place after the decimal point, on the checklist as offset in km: -44.5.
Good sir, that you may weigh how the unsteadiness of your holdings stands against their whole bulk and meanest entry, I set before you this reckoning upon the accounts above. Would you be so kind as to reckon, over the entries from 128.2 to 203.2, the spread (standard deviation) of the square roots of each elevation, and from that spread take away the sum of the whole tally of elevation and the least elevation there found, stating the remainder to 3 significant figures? -653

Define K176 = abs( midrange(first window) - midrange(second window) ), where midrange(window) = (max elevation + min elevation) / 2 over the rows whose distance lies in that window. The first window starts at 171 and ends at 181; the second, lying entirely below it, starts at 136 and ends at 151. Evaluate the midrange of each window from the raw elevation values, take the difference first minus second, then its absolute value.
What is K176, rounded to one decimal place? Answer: 1.3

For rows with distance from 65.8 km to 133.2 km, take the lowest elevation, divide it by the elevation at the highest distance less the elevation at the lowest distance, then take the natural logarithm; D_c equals 4.6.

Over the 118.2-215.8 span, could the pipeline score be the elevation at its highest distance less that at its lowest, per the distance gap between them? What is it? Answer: -0.075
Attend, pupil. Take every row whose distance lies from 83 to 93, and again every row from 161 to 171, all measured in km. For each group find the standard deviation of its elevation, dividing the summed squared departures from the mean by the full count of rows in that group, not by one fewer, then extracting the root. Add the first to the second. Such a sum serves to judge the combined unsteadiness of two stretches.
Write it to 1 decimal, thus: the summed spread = 1.2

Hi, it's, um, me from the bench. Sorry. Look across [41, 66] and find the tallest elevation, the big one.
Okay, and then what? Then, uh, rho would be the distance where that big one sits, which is 54.5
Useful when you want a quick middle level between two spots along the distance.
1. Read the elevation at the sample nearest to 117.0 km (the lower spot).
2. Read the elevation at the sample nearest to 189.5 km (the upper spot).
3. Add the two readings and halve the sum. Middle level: 21.2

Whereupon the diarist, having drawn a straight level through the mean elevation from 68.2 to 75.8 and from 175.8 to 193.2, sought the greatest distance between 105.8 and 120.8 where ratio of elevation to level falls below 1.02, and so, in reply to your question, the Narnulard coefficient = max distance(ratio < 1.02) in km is 112.0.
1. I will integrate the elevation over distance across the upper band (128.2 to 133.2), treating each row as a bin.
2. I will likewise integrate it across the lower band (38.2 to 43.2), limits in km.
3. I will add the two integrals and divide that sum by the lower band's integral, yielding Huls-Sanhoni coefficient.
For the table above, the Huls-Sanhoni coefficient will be 2.05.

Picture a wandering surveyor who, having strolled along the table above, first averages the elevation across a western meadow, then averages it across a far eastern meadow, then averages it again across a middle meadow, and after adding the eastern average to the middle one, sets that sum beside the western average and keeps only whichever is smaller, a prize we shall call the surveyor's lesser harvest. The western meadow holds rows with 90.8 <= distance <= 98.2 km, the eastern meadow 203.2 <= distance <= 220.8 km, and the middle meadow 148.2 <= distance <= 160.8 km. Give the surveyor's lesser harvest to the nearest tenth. 21.0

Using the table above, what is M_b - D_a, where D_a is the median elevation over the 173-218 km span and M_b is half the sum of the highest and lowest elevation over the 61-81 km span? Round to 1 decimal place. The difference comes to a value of 1.1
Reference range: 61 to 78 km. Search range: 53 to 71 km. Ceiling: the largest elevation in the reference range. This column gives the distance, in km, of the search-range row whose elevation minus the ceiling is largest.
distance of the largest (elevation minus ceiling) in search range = 54.5 km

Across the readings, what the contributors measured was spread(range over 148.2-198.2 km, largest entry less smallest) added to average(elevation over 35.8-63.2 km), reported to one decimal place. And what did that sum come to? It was 24.3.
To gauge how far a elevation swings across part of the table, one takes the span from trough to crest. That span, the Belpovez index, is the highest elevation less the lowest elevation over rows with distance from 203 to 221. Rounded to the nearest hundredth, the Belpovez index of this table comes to 8.48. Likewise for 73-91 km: 0.83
